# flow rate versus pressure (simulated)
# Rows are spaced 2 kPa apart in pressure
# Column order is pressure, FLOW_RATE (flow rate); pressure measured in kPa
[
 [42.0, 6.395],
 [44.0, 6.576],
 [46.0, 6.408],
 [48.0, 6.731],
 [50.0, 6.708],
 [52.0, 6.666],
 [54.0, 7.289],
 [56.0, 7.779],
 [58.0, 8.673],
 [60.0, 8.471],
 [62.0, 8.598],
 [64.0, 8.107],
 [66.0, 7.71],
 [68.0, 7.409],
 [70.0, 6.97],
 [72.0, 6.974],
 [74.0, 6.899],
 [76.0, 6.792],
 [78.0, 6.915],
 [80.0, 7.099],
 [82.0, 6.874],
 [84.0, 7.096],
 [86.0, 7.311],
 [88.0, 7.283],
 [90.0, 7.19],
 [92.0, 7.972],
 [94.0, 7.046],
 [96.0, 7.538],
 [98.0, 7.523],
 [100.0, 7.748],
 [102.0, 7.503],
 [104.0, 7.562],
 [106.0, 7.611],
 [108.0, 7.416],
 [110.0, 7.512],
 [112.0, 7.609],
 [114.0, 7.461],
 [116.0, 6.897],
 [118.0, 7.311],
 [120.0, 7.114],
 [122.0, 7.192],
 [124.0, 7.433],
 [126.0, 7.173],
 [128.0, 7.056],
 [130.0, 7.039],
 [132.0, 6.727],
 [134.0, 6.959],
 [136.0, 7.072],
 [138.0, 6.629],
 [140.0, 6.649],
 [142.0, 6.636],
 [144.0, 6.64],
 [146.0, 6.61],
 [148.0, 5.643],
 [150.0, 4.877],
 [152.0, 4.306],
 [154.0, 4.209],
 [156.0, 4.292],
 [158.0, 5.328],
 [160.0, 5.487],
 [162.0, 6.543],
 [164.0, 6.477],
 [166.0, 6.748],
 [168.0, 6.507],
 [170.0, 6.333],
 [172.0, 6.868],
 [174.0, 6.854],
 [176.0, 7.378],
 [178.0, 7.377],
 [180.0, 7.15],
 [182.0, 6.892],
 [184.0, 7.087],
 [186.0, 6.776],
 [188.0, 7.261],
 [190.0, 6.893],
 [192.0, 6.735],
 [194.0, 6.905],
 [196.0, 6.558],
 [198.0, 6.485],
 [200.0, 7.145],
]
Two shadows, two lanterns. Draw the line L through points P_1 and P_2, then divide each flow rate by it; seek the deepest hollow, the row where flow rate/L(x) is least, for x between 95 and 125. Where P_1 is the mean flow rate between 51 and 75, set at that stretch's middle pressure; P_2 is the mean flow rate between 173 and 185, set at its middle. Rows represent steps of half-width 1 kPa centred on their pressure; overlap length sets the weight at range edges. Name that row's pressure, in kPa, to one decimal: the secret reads 116.0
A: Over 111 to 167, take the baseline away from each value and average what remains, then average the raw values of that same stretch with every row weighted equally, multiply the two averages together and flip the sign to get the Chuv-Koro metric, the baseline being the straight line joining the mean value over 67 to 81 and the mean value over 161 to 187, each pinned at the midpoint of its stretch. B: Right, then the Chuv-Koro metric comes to 3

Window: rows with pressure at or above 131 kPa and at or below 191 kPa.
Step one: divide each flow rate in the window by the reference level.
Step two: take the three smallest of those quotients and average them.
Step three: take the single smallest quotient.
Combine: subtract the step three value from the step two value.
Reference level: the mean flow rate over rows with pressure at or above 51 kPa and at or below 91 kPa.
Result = 0.008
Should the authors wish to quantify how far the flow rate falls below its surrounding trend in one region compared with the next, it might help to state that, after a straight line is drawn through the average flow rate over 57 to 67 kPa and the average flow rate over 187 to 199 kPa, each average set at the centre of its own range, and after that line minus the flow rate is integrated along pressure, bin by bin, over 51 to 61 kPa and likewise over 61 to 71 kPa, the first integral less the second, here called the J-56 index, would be 1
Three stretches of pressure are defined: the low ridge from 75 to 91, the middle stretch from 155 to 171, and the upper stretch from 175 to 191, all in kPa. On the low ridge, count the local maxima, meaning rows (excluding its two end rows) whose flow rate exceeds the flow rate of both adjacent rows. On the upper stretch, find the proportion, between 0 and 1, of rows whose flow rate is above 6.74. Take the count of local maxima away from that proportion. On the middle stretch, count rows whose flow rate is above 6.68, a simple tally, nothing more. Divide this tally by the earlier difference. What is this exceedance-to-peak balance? -1.0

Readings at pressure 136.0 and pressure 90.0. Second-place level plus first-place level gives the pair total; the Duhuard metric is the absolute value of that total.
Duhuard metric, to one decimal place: 14.3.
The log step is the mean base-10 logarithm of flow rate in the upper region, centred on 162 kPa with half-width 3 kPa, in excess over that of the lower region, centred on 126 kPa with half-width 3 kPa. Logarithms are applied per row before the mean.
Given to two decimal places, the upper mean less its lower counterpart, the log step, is -0.07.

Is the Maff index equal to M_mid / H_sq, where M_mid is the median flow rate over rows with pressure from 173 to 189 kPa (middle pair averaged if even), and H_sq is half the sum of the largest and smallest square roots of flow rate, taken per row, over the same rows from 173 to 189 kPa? 2.68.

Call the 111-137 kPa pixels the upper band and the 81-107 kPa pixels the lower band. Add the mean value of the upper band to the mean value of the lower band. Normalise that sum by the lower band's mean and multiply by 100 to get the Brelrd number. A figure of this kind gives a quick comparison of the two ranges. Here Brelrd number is 197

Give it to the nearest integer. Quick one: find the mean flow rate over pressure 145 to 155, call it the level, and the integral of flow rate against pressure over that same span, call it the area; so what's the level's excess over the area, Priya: -46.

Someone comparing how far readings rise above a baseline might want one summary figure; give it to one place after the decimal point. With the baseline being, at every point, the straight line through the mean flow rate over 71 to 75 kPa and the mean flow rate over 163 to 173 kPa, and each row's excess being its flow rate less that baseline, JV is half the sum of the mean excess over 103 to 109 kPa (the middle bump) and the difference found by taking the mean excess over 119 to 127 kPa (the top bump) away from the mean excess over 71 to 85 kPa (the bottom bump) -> 0.1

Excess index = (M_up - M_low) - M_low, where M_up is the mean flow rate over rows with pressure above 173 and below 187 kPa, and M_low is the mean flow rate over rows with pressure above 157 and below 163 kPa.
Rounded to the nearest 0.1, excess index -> -4.5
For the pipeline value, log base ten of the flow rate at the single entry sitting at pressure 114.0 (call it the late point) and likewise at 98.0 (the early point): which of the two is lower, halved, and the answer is 0.44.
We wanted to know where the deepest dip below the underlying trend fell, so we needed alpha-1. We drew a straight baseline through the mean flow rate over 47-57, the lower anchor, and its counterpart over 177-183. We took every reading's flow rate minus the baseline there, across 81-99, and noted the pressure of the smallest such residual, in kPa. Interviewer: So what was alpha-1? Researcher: 82.0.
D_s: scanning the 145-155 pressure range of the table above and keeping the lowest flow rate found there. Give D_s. 4.209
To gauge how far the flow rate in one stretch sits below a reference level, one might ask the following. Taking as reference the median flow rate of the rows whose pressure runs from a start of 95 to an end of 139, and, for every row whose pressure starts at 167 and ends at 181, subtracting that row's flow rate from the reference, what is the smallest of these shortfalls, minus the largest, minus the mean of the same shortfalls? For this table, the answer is -1.48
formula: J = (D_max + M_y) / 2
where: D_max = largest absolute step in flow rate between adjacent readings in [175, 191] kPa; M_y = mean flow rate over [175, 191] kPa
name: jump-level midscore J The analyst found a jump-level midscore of 3.79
